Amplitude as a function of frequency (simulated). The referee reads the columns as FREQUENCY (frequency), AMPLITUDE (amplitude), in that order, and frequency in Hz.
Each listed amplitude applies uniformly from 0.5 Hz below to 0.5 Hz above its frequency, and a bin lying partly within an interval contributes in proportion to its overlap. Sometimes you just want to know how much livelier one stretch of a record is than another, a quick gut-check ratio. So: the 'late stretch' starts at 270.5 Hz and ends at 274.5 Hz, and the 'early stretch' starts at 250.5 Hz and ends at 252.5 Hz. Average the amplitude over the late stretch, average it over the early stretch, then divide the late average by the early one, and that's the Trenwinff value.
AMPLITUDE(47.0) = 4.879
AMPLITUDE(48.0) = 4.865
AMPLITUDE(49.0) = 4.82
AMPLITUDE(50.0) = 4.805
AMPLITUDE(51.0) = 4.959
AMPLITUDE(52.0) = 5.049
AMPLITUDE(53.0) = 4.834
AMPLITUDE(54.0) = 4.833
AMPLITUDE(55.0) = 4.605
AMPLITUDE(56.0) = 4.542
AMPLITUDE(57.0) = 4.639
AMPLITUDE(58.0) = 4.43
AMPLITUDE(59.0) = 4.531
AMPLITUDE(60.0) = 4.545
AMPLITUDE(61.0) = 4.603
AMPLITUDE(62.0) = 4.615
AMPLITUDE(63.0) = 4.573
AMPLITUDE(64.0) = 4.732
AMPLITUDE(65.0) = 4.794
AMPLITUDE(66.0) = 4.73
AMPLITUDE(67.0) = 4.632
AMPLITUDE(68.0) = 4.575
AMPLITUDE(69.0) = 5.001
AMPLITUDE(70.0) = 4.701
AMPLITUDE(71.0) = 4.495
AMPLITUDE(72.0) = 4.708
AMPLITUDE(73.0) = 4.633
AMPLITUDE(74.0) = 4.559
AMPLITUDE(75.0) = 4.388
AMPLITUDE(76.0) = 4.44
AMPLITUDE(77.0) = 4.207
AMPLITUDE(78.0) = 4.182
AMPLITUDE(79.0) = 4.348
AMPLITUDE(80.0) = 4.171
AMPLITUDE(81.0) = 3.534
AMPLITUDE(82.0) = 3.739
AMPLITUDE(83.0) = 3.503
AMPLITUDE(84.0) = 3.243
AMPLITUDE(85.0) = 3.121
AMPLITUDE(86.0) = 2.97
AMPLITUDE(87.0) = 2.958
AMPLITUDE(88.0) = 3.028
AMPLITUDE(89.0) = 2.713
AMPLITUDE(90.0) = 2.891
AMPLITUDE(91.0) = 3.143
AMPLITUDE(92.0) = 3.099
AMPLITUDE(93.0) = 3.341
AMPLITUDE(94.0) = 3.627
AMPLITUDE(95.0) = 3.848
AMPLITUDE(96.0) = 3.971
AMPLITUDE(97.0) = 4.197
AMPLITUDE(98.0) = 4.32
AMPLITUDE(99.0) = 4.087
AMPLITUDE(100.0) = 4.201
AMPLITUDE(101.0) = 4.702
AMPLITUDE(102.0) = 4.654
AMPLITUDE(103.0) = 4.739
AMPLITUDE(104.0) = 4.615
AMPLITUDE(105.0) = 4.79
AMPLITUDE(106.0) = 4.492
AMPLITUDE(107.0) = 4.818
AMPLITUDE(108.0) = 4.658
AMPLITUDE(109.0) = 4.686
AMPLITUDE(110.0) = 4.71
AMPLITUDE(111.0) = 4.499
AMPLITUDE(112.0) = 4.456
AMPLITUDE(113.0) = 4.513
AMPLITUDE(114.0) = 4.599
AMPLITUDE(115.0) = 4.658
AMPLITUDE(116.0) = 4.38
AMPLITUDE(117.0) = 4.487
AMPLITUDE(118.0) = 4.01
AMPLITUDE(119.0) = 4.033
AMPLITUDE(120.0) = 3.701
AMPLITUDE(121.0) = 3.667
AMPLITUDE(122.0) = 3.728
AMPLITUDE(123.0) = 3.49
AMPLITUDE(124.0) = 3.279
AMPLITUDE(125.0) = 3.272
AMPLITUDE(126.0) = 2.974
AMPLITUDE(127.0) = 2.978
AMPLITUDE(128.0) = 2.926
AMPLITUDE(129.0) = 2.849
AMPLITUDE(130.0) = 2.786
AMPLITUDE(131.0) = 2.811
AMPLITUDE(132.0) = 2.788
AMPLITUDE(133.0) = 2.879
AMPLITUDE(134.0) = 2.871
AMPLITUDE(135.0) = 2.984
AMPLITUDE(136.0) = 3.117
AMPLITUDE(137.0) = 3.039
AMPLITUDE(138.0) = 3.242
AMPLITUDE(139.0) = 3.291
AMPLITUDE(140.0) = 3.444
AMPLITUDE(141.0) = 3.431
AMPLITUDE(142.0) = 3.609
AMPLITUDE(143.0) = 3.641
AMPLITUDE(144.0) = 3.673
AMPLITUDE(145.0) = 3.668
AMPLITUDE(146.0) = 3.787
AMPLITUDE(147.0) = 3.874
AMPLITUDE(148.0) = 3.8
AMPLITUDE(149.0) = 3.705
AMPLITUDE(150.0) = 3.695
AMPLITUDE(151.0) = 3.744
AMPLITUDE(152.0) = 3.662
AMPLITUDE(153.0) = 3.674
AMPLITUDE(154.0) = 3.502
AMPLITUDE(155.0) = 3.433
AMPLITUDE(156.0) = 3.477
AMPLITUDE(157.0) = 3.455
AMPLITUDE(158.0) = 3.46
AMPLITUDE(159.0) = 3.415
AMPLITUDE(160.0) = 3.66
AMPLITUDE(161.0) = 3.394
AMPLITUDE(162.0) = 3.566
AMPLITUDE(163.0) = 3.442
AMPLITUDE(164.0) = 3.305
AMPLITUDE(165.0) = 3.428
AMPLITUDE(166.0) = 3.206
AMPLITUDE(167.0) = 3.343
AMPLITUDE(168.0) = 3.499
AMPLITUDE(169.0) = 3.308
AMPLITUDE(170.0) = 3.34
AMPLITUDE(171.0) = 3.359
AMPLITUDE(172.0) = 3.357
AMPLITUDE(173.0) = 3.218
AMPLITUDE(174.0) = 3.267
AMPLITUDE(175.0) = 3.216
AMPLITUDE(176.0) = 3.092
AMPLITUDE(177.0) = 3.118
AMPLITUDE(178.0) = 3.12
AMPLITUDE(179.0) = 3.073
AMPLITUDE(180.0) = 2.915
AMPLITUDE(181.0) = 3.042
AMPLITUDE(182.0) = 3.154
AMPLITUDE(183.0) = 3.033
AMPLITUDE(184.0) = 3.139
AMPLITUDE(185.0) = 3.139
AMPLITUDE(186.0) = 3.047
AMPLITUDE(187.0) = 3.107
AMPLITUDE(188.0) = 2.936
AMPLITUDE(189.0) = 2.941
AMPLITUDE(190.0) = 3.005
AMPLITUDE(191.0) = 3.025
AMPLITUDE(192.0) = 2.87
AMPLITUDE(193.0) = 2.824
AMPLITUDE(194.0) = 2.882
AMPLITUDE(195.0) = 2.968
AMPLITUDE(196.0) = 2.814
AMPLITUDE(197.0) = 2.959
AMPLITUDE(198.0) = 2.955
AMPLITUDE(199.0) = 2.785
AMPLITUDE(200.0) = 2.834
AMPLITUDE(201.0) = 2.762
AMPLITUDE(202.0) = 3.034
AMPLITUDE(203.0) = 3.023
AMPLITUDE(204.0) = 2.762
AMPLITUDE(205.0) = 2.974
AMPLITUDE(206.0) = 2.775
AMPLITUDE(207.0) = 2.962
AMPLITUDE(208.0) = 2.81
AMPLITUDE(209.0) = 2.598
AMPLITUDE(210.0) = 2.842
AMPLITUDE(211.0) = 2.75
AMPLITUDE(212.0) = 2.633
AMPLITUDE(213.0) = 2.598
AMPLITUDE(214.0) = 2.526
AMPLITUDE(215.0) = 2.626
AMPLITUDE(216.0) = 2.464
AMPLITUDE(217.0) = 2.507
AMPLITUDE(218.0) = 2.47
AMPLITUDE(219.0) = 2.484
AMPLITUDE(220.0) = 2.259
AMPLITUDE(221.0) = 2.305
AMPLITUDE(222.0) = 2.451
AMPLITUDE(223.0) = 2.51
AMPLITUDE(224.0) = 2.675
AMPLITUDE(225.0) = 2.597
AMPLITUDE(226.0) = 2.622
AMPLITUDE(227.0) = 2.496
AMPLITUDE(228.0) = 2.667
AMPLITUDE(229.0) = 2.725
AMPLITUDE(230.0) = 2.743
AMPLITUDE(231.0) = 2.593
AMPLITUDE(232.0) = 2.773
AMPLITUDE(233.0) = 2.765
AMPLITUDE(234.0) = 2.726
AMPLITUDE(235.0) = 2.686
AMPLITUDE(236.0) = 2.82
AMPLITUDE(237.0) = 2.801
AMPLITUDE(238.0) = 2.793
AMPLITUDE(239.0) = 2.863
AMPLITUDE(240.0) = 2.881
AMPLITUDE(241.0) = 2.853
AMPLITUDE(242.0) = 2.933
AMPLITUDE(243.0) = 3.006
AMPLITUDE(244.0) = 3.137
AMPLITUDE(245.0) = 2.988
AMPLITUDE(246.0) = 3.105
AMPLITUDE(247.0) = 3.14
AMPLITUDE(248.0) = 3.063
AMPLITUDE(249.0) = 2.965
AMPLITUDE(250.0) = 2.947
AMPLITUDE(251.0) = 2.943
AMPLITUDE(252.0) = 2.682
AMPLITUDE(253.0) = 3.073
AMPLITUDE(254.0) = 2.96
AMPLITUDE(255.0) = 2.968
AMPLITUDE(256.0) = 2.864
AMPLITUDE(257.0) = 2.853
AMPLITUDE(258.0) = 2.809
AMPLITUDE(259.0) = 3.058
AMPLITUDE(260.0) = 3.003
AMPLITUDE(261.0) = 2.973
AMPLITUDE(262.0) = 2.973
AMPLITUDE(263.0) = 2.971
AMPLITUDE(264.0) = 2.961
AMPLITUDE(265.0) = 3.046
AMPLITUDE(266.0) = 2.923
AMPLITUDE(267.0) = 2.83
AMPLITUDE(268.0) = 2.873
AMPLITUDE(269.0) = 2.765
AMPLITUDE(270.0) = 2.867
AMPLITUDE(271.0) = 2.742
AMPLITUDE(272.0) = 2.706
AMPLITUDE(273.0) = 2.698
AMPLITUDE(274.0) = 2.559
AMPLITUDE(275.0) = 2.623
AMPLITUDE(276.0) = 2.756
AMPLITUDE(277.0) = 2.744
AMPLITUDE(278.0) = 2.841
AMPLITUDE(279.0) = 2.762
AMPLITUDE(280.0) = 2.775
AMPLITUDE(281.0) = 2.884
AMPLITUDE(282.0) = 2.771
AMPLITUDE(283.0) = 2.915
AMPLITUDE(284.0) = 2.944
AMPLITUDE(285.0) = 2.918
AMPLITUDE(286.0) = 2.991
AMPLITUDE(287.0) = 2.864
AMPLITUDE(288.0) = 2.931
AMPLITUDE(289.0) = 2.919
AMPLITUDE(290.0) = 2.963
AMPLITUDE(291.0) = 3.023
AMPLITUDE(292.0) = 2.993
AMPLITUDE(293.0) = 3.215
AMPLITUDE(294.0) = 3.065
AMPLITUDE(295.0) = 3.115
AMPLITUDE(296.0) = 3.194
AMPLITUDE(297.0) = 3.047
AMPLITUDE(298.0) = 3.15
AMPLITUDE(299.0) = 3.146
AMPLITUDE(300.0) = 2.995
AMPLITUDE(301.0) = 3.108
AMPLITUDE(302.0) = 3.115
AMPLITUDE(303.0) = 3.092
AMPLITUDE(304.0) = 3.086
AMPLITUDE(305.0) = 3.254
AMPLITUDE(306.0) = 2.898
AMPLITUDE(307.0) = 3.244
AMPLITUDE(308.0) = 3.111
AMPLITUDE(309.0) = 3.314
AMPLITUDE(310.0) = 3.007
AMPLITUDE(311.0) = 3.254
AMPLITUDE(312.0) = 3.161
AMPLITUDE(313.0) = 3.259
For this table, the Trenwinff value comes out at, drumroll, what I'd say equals 0.95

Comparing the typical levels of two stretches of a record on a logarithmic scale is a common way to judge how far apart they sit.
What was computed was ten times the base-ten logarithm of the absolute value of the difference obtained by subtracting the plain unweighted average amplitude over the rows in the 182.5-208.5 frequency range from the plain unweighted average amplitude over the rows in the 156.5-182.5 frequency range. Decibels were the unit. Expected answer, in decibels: -4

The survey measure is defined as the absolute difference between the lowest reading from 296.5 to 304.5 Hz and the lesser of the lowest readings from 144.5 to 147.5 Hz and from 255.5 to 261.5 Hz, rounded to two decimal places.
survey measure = 0.19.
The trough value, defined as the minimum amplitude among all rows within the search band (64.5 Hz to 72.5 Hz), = 4.495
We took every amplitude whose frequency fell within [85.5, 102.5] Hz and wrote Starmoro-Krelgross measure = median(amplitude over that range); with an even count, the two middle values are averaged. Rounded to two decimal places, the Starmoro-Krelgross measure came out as 3.63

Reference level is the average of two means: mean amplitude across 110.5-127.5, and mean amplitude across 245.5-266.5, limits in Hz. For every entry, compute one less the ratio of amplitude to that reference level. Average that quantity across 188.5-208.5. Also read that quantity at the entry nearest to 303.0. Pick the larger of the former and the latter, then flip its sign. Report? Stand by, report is -0.16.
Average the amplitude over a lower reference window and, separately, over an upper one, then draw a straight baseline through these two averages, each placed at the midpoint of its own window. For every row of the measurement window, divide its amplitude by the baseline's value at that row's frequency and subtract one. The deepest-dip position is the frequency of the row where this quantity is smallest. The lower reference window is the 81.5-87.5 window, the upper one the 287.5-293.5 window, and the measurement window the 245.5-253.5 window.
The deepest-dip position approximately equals 252.0 Hz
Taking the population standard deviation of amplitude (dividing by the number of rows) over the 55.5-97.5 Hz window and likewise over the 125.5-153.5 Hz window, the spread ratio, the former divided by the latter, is 1.7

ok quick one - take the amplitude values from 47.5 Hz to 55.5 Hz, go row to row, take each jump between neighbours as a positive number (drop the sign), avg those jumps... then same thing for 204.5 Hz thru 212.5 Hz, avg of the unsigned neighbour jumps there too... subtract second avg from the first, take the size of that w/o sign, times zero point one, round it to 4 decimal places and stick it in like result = 0.0065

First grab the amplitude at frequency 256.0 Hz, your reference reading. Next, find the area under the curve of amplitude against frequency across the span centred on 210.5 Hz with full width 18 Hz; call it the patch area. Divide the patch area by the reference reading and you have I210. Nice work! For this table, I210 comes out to 17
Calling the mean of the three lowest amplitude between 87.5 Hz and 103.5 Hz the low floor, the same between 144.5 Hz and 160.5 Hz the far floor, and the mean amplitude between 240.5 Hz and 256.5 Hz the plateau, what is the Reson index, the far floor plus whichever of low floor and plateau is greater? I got 6.4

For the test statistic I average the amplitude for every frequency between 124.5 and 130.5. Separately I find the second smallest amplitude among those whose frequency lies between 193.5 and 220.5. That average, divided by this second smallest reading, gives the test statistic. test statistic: 1.20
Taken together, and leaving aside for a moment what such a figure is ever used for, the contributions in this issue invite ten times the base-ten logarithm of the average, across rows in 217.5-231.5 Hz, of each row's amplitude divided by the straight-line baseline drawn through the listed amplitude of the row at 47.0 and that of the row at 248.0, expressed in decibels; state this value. -1.1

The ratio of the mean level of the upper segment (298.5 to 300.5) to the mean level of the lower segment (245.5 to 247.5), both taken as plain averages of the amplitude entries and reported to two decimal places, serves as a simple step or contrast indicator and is 0.98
